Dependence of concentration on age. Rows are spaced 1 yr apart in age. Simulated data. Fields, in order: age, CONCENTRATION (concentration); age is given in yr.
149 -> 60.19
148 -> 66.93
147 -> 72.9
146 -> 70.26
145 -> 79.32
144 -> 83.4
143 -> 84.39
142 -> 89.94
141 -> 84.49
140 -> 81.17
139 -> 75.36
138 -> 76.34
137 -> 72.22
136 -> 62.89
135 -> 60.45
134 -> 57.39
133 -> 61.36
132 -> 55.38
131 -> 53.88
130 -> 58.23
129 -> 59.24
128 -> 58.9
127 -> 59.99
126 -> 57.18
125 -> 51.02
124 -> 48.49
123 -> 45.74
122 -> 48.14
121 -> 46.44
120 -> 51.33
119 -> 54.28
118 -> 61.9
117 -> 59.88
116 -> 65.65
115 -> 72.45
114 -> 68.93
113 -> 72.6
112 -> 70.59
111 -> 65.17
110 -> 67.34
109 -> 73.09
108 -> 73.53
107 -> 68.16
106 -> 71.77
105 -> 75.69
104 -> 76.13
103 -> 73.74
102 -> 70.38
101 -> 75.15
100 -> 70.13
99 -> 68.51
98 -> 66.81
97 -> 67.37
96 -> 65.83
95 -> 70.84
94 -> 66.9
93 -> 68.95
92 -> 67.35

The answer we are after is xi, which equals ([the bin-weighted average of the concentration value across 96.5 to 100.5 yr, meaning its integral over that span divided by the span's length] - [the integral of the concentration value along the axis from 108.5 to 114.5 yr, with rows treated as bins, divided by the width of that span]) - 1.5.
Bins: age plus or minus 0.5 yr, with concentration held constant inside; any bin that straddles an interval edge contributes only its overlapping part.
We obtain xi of -3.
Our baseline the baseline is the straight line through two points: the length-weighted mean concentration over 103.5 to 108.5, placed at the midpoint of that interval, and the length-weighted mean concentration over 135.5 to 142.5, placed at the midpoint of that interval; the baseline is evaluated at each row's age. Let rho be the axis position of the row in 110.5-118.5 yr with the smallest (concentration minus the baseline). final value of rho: 117 yr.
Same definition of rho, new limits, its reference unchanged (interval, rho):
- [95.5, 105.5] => 96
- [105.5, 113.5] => 111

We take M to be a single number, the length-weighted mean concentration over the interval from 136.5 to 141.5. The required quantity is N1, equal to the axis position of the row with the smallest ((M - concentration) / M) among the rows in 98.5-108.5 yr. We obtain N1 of 104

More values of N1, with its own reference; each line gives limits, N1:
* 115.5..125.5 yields 116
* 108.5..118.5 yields 109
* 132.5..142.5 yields 142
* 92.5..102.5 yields 101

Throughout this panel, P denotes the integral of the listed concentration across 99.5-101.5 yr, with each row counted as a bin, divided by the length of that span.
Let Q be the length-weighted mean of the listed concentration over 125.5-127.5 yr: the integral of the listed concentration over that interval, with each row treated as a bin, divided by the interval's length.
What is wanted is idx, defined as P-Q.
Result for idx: 14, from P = 73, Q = 58.6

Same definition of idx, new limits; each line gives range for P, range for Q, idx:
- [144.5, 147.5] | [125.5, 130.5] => 15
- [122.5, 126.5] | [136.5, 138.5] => -24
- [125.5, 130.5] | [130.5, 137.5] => -2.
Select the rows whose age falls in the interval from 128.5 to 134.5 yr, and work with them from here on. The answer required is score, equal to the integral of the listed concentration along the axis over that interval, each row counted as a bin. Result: 345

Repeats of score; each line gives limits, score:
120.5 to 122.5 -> 95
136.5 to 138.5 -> 149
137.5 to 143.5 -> 492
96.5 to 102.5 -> 418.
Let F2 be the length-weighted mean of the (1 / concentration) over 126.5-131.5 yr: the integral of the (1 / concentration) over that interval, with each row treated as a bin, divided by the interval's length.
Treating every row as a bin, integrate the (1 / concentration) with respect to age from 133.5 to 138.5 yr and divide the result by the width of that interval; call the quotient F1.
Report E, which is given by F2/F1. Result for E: 1.12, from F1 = 0.0154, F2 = 0.017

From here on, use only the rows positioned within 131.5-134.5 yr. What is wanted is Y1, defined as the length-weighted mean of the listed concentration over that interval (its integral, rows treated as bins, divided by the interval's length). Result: 58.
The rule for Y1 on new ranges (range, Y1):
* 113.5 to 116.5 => 69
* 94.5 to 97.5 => 68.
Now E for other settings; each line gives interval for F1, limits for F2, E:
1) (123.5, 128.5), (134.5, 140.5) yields 0.78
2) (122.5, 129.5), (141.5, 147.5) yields 0.68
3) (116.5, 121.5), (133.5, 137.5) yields 0.86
